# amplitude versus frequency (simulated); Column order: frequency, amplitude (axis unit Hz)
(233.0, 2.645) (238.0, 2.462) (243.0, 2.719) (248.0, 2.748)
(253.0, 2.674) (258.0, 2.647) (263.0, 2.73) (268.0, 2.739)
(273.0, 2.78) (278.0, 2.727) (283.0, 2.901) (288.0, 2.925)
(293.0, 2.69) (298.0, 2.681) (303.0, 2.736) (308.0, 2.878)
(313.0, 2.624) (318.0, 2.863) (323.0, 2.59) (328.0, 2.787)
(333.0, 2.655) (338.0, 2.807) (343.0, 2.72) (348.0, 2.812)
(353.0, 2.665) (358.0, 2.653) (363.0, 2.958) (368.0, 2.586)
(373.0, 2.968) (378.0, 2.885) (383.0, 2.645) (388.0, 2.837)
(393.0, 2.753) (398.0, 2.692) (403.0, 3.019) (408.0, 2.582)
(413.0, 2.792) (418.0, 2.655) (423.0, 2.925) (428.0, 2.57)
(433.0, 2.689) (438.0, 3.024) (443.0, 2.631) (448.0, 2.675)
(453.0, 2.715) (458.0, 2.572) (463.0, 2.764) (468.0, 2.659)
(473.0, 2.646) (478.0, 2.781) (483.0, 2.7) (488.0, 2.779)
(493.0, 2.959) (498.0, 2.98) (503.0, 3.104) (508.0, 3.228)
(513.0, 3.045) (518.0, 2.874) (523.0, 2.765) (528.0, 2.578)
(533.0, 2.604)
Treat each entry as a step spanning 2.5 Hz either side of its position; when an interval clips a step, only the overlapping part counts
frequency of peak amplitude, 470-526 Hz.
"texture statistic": 508.0 Hz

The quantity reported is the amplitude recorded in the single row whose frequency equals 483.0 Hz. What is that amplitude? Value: 2.7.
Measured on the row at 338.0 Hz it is 2.807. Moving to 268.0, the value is 2.739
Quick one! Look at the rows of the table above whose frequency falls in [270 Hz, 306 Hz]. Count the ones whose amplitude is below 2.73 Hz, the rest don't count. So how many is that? 3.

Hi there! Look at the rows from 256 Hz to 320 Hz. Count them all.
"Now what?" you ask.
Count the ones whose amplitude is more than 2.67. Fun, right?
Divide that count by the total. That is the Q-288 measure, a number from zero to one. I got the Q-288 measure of 0.8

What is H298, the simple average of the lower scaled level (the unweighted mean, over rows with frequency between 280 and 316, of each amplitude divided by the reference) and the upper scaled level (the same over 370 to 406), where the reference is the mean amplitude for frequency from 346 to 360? 1.03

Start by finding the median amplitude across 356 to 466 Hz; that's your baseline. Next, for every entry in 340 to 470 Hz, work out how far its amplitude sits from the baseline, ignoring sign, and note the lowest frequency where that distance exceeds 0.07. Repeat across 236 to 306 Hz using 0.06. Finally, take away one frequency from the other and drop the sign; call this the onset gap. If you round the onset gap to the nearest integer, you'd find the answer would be 110 Hz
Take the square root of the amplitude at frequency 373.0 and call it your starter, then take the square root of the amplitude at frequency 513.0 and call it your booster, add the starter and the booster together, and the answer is 3.47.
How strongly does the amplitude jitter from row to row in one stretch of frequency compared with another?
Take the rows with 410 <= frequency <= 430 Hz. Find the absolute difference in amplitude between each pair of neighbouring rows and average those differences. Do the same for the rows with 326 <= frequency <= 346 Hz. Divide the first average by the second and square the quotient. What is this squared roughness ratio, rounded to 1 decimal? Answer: 4.2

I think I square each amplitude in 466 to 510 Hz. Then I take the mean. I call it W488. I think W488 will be 8.3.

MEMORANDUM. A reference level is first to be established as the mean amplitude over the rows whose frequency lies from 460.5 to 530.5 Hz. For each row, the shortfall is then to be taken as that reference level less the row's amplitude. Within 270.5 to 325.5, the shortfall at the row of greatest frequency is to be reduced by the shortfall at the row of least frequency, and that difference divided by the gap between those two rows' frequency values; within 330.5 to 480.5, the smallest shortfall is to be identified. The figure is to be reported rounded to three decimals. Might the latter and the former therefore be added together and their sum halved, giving -0.086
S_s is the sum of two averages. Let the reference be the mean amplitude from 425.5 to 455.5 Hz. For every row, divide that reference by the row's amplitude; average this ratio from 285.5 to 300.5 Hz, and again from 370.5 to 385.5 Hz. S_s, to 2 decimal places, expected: 1.95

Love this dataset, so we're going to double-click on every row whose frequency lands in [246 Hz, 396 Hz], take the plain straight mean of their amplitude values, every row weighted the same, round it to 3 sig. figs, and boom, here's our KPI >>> 2.76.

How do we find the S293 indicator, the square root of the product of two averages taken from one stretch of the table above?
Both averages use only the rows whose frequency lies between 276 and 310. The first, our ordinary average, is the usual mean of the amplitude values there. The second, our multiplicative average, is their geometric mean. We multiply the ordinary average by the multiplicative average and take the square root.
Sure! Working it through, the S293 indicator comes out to 2.79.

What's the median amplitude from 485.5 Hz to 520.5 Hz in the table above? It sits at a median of 2.98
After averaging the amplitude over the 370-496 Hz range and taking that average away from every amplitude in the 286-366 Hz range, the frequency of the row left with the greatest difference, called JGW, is 363.0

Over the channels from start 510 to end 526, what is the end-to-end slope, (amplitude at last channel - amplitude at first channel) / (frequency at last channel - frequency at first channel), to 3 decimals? -0.028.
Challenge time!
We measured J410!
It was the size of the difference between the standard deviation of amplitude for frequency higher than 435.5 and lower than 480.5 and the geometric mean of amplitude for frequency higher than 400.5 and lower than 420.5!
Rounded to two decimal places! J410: 2.63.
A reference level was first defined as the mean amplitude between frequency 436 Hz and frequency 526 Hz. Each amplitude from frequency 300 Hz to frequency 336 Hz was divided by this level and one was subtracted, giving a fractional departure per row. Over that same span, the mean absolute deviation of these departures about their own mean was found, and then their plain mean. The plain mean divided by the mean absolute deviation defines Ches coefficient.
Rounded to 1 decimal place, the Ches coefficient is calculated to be -1.0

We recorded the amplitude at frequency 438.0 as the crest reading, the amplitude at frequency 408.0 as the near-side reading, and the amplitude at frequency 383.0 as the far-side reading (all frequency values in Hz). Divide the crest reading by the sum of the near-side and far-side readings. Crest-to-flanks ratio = 0.579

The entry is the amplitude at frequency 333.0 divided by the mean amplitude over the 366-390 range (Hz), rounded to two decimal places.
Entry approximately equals 0.95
